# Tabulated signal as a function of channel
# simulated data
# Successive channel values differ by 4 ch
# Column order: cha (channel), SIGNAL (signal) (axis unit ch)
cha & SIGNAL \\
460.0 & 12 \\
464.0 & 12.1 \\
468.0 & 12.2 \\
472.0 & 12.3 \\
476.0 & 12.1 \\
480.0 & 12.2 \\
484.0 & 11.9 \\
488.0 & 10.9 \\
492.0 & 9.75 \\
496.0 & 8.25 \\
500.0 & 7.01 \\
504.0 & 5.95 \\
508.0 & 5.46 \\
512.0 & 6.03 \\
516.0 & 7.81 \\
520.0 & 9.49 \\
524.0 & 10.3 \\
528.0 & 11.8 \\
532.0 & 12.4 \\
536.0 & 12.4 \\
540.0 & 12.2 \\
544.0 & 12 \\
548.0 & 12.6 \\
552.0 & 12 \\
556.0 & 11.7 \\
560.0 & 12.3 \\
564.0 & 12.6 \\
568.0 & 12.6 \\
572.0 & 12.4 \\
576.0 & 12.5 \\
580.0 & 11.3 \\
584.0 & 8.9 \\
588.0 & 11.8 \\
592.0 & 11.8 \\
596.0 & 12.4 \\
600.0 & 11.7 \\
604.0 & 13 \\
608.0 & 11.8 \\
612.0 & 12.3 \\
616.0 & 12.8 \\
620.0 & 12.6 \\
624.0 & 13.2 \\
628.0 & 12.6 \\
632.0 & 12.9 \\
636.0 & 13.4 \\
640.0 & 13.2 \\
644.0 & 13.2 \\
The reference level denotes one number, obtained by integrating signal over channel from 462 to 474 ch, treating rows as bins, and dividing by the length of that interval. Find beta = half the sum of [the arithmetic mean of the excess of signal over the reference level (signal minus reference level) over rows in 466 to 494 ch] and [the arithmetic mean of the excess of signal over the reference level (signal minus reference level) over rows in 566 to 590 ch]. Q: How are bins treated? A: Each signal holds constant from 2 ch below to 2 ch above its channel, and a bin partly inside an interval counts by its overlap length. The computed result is -0.60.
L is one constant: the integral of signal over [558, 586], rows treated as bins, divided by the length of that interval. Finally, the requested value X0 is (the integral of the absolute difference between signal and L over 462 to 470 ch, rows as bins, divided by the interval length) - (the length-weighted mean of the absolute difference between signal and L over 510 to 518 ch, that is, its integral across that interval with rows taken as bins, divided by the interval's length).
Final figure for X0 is -4.5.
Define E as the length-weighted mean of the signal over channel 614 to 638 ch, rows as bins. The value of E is 12.9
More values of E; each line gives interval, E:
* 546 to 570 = 12.3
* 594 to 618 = 12.3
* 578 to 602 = 11.3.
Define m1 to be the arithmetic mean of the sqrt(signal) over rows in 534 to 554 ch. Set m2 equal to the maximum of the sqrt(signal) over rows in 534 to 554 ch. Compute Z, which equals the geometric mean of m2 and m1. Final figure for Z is 3.52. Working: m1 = 3.5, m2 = 3.55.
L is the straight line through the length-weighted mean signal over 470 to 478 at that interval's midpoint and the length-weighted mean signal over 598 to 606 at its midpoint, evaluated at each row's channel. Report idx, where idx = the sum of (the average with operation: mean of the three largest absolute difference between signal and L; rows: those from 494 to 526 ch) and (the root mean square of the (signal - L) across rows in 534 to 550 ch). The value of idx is 6.7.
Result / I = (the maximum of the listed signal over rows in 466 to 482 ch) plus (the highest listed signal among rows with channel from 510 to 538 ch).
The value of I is 24.7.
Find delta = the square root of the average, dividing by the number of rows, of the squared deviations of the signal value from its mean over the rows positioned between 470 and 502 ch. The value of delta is 1.9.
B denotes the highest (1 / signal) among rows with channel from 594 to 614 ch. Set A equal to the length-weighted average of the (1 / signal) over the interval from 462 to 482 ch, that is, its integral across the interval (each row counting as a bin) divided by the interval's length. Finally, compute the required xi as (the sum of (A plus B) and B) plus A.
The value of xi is 0.34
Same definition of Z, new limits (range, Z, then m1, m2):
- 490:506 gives 2.94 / 2.8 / 3.12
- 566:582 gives 3.52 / 3.5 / 3.55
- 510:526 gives 3.04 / 2.9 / 3.21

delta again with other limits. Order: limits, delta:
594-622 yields 0.4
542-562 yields 0.3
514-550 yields 1.6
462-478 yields 0.1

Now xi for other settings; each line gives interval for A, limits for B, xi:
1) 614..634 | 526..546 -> 0.33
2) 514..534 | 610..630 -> 0.36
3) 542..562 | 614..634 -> 0.32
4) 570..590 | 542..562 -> 0.35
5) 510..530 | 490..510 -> 0.60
